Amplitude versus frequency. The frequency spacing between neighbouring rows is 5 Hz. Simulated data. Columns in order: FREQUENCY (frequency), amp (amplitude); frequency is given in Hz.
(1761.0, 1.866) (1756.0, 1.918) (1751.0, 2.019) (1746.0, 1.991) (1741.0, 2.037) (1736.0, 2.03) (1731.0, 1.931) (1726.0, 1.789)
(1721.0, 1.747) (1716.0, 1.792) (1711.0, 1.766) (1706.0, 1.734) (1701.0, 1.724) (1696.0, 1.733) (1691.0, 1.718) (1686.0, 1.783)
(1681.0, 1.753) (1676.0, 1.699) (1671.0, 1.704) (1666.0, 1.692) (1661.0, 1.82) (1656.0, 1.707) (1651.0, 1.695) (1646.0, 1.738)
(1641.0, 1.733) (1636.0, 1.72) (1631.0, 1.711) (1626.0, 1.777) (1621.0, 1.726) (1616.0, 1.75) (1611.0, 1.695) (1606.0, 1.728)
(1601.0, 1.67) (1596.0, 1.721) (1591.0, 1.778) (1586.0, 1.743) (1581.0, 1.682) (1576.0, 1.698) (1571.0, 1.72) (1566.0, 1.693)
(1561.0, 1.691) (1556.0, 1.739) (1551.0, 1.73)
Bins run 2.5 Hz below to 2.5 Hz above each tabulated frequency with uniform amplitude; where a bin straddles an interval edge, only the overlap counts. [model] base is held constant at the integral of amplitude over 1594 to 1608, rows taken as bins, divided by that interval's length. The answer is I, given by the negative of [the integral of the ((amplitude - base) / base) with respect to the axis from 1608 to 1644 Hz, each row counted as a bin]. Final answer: -0.53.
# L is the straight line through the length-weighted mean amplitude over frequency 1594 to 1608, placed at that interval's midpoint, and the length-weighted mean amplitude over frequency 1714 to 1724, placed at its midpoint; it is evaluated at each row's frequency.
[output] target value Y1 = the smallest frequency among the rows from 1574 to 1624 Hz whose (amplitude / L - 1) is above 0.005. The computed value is 1586.0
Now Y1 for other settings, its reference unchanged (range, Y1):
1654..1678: 1661.0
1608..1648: 1616.0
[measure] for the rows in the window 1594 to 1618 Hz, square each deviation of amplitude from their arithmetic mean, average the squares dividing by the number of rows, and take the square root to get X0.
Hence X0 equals 0.028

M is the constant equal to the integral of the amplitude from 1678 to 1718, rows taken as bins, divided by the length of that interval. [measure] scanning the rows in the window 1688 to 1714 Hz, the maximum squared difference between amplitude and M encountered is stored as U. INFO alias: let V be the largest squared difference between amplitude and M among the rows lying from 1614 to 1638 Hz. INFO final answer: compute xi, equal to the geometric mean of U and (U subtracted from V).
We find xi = 0.001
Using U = 0.0010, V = 0.001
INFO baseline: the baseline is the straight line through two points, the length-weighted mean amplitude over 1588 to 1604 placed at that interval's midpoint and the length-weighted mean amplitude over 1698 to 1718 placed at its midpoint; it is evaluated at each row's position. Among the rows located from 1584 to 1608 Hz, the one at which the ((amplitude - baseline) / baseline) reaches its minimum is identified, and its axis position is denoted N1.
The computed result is 1601.0 Hz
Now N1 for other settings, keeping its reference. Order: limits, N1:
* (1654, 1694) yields 1666.0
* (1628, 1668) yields 1666.0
